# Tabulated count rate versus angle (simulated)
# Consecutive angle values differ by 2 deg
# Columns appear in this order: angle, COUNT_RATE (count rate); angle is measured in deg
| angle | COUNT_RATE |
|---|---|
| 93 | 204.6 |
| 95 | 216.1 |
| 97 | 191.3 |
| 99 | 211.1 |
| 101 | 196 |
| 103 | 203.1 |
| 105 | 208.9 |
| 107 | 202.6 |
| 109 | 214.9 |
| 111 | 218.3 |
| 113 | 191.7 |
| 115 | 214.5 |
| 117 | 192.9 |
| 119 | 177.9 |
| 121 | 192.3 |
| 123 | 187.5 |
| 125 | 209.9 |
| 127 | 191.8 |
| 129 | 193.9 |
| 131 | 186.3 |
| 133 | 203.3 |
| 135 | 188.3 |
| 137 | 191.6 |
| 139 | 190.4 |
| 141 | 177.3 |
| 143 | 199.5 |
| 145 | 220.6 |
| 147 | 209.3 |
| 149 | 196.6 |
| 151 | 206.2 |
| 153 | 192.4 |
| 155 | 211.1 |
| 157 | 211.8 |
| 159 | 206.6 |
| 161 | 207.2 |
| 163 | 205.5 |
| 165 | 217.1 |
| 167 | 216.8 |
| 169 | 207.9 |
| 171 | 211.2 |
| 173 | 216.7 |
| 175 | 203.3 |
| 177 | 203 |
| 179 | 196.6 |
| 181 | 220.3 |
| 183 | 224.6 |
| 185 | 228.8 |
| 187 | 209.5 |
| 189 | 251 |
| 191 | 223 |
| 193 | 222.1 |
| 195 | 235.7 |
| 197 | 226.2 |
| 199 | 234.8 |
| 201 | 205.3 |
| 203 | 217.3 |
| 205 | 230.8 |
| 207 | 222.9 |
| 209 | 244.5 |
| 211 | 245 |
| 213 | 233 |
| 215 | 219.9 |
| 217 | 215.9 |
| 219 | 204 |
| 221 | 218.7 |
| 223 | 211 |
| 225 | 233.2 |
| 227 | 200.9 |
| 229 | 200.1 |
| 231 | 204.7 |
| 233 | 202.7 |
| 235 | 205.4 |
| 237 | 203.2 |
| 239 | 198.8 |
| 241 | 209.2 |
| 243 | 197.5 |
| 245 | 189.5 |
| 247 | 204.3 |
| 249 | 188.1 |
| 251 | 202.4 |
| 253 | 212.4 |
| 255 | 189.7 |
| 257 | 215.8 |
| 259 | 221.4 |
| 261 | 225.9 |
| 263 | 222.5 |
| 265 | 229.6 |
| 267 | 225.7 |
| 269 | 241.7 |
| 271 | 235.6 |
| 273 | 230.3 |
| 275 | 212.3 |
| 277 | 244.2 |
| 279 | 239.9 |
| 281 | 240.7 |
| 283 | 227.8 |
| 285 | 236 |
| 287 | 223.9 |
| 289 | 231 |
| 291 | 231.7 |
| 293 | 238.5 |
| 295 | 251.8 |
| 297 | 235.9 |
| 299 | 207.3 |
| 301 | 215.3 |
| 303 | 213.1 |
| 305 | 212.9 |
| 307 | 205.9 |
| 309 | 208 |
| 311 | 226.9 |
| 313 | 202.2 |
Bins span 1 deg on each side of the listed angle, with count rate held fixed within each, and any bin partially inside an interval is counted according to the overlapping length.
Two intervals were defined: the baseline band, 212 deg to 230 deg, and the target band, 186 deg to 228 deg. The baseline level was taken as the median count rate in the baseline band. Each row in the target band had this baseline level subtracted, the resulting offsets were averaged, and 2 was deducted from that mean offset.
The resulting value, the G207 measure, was 6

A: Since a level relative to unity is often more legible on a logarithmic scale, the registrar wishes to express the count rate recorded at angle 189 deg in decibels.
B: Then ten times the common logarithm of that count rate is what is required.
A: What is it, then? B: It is 24.0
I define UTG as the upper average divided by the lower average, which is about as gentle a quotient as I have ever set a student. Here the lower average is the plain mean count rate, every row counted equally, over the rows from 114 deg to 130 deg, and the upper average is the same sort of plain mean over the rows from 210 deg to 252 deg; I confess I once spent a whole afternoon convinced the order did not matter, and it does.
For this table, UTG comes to 1.07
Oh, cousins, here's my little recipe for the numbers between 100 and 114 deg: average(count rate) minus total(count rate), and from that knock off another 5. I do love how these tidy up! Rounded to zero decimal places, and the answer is -1235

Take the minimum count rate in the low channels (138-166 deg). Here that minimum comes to 177.3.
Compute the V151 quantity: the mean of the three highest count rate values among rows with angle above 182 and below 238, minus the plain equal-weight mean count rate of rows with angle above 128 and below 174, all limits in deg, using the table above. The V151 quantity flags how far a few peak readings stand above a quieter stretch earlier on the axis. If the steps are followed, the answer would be 44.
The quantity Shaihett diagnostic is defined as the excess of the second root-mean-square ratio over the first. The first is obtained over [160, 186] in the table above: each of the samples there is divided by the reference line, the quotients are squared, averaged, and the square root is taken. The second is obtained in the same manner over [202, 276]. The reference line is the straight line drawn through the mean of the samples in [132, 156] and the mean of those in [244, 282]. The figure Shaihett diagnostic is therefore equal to -0.039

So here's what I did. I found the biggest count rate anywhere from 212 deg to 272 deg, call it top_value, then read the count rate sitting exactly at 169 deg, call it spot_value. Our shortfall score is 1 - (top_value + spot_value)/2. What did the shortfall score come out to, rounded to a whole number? -224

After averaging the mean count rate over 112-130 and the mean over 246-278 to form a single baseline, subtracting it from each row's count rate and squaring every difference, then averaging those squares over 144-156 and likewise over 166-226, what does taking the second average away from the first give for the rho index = -293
